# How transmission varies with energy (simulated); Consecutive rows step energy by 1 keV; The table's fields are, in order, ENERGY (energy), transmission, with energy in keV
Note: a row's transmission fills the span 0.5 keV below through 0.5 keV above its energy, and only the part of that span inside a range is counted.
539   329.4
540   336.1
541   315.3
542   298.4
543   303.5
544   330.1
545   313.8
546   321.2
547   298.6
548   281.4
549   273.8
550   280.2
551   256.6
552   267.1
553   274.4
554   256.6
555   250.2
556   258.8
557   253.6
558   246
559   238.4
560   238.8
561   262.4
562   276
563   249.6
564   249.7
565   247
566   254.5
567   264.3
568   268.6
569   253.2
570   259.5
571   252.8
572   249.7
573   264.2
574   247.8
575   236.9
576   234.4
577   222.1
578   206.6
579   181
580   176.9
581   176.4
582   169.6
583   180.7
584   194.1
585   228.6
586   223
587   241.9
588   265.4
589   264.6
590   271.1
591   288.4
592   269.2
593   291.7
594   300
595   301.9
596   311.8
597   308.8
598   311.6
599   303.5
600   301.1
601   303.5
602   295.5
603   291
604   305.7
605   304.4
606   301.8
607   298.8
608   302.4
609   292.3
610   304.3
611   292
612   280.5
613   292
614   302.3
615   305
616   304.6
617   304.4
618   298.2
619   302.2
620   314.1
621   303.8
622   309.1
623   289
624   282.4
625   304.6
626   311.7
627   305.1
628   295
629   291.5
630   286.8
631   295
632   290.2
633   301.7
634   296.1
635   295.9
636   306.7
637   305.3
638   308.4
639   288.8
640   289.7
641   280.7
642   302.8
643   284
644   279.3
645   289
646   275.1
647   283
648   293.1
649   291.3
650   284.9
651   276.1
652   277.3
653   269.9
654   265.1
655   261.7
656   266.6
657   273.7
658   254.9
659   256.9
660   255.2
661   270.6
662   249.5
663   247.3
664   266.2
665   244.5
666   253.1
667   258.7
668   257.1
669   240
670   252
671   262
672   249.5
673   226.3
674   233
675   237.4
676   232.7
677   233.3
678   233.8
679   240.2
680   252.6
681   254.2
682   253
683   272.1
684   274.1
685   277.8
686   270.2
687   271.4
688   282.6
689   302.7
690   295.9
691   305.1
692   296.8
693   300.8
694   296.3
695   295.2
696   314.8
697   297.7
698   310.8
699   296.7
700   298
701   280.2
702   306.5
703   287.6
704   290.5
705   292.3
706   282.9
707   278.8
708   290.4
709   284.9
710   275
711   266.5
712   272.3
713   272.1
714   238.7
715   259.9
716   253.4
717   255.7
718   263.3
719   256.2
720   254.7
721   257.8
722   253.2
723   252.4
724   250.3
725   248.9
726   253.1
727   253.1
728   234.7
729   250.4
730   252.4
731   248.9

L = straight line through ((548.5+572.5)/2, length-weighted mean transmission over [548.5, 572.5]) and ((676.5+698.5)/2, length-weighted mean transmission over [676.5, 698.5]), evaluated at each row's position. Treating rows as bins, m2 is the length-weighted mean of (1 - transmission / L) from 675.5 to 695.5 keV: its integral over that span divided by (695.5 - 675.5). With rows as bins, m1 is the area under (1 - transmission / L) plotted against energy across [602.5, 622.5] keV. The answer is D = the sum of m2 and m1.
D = -3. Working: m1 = -3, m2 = 0.02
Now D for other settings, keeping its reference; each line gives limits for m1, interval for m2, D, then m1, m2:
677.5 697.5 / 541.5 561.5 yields 0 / 0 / -0.08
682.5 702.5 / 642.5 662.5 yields -1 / -1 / 0.00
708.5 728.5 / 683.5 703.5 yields 2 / 2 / -0.05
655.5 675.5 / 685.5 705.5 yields 2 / 2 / -0.05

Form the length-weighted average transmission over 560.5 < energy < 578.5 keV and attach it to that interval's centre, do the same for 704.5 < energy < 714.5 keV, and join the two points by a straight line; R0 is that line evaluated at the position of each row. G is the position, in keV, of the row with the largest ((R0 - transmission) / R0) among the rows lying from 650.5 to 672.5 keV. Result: 669 keV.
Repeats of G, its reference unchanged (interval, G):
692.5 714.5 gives 714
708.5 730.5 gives 728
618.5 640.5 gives 624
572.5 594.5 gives 582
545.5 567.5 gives 559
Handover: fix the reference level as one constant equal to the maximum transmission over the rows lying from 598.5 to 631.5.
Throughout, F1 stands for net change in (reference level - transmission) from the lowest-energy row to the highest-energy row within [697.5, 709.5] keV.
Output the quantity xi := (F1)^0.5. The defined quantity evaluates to 5.1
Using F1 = 25.9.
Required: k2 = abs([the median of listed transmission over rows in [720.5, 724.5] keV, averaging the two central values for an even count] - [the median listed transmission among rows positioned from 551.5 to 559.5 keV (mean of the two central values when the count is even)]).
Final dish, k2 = 2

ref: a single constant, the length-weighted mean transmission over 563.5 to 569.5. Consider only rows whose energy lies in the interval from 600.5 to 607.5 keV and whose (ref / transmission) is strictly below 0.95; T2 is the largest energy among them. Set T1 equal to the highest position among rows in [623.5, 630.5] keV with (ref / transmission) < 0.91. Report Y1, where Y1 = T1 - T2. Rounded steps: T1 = 630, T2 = 607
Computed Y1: 23 keV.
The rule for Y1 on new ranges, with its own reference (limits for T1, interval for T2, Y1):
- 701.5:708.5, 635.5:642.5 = 66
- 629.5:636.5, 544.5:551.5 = 86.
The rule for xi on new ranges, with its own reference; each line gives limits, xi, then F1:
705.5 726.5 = 5.5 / 29.8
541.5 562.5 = 4.7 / 22.4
